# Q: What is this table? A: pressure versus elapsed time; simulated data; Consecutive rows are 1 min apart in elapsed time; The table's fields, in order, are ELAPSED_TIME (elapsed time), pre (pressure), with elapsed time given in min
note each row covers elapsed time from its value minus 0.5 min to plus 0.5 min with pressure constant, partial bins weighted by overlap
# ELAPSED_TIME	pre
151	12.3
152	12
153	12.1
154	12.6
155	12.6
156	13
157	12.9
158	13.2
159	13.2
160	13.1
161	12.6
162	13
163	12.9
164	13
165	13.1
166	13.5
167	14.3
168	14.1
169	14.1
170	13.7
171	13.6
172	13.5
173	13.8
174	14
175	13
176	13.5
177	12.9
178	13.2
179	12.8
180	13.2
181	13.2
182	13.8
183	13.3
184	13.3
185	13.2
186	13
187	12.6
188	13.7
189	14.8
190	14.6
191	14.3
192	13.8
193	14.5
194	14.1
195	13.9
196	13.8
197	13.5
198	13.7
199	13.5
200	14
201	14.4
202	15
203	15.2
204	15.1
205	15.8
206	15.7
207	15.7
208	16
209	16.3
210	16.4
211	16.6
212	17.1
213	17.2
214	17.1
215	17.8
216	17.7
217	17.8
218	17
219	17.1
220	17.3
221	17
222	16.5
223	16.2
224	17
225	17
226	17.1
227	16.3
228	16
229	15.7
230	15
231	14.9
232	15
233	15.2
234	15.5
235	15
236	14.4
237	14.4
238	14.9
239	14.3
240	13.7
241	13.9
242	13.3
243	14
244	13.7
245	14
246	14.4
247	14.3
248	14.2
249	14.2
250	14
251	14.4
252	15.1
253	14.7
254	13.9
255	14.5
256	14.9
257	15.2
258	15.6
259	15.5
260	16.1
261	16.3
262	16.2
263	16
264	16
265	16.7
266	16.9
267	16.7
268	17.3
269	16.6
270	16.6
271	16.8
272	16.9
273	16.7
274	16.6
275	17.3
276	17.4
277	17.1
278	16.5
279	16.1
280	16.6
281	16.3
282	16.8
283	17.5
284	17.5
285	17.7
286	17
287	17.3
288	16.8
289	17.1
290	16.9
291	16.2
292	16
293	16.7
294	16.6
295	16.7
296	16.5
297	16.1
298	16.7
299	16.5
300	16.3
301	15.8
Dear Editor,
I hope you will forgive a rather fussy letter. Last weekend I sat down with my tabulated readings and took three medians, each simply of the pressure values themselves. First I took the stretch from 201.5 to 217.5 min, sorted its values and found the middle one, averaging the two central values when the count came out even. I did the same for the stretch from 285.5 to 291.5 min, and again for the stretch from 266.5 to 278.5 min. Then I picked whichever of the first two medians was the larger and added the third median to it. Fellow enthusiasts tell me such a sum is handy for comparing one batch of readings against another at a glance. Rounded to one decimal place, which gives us 33.7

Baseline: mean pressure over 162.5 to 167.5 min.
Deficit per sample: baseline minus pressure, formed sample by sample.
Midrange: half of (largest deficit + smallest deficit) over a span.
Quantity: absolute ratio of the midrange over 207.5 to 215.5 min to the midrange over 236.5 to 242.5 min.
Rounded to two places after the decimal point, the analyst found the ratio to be 4.78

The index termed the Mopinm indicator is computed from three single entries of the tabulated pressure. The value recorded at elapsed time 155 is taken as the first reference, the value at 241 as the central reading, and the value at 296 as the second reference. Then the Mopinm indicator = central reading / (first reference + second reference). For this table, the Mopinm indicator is 0.478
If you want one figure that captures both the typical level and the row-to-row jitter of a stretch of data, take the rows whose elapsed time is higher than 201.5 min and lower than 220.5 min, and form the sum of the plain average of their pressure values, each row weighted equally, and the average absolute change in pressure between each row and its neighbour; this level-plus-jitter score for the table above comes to 16.8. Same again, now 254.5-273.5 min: 16.5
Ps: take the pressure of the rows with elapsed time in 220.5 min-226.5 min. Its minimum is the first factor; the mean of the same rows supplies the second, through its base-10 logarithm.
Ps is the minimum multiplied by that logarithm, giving 19.9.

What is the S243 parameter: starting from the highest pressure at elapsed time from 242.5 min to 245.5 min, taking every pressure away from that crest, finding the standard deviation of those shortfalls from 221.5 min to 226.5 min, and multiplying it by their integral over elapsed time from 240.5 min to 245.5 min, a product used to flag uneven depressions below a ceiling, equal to 0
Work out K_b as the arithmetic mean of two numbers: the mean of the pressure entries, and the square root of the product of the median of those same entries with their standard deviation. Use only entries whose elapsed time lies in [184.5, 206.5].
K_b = 8.8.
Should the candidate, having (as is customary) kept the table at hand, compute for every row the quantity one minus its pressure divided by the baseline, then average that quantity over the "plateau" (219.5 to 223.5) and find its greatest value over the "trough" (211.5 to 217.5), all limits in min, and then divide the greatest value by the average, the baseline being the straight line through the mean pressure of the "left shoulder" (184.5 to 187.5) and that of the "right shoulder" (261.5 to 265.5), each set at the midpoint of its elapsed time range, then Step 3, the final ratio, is 1.3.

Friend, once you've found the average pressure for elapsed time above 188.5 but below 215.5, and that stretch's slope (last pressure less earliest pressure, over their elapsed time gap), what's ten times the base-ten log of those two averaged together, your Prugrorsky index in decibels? 8.8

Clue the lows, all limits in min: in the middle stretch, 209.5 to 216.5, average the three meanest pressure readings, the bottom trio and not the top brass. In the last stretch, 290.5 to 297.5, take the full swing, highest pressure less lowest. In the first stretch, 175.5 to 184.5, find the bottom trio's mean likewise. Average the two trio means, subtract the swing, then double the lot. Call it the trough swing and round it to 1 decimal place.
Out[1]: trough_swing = 28.3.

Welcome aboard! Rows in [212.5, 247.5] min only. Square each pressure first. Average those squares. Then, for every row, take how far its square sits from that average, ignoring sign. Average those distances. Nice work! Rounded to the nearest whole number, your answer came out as 39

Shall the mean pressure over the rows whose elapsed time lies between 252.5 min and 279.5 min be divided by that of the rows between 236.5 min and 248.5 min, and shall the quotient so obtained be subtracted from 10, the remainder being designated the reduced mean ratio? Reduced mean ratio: 8.85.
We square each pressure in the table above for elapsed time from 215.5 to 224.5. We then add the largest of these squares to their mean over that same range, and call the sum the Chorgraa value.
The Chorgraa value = 608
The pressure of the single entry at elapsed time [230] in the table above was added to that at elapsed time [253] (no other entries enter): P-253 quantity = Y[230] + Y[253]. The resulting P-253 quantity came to 29.7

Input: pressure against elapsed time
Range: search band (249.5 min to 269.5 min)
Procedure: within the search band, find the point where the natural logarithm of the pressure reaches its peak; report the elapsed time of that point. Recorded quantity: 268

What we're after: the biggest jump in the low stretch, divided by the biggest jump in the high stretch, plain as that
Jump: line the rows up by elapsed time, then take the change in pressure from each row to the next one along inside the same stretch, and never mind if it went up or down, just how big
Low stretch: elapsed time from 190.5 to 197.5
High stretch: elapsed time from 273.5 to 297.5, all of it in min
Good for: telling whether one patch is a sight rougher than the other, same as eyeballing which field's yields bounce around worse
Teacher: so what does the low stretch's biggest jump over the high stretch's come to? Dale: 1.0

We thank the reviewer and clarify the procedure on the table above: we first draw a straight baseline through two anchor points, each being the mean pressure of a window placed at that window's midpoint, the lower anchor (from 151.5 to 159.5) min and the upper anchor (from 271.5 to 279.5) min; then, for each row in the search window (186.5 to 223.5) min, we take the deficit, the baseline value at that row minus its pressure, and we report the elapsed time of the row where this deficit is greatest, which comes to 187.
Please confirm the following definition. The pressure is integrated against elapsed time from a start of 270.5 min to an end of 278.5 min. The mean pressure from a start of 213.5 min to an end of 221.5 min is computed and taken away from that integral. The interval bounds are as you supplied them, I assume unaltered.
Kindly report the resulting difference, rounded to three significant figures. 118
